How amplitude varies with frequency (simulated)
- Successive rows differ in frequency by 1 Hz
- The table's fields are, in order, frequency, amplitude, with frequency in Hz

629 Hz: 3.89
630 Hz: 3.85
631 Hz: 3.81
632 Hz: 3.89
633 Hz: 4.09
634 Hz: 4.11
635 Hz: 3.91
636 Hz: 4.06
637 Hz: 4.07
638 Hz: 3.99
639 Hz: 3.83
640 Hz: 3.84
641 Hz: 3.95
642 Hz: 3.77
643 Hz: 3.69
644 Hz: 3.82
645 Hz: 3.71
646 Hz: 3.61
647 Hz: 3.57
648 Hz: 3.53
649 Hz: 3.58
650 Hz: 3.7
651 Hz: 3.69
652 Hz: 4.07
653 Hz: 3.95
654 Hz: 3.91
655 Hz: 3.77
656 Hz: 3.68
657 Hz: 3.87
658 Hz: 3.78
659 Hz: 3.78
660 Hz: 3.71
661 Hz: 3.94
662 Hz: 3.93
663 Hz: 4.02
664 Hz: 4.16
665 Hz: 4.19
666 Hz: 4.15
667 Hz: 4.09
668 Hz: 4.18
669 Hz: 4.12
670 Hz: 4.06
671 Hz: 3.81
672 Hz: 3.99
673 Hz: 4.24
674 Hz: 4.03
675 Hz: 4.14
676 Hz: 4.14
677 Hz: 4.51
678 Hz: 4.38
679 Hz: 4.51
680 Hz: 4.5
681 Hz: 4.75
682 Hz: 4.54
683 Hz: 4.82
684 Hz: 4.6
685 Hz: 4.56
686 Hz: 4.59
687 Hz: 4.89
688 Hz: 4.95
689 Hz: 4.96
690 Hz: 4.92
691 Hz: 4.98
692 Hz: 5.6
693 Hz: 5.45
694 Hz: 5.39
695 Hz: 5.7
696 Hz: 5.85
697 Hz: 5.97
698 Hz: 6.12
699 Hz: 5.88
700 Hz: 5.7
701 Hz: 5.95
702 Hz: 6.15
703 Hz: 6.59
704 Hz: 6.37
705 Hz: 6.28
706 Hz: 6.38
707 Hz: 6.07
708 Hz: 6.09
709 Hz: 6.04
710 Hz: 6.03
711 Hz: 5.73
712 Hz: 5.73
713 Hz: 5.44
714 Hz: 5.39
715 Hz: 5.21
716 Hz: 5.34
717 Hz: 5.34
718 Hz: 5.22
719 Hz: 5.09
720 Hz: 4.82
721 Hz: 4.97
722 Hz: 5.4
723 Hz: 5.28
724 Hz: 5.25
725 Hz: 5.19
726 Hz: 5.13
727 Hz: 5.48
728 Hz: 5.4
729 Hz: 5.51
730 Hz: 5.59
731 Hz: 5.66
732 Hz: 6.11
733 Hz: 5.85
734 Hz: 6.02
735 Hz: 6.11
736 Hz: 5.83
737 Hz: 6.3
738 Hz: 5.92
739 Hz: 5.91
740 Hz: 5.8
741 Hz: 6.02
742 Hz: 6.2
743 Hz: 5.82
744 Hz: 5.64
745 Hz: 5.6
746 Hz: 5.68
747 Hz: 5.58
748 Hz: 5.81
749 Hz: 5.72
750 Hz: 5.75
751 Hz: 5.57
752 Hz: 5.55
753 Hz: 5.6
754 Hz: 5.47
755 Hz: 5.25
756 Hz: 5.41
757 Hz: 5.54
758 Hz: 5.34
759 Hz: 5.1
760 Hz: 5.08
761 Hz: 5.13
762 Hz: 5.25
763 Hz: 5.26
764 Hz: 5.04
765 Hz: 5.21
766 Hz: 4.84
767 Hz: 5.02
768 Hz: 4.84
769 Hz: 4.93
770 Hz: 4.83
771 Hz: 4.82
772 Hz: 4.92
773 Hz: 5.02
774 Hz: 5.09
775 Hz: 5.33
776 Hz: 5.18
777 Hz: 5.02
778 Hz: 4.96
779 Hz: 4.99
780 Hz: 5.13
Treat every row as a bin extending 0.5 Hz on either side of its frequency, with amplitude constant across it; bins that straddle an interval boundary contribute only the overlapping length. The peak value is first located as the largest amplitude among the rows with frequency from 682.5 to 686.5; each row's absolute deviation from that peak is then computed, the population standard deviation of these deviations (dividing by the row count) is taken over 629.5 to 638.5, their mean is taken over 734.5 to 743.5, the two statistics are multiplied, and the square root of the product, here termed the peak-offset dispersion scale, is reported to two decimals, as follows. 0.35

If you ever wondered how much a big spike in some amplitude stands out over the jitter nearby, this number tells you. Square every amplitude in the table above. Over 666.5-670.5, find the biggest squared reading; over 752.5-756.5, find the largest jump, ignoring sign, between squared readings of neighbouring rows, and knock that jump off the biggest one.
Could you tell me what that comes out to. 15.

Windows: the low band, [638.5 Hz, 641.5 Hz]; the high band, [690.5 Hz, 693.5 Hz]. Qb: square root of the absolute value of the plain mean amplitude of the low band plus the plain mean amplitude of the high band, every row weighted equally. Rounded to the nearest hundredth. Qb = 3.04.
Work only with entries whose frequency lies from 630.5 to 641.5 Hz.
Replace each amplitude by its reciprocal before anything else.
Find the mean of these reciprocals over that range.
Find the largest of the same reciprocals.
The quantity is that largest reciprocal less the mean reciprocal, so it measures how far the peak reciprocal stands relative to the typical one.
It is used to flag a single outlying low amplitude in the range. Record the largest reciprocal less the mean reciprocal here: 0.010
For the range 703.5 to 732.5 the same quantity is 0.027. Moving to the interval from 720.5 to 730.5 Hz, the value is 0.013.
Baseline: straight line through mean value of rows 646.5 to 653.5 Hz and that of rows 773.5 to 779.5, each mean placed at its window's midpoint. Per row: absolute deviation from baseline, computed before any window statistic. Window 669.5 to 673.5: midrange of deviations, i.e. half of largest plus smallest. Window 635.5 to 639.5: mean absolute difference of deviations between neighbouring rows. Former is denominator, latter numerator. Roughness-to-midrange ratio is 0.61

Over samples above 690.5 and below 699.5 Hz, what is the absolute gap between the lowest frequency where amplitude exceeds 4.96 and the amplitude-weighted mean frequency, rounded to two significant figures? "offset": 4.1 Hz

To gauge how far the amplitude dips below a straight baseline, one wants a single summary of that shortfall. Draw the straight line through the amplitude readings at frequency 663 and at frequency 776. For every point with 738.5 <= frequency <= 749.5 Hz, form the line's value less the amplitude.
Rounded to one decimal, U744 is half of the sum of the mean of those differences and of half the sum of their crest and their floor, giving -1.0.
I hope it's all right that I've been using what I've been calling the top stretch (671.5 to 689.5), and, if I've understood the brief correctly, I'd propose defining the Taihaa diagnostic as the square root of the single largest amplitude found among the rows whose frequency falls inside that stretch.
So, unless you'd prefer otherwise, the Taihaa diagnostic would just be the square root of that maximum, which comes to 2.23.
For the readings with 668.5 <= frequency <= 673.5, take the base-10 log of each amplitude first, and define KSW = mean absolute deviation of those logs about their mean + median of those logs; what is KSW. 0.62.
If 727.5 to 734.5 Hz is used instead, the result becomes 0.77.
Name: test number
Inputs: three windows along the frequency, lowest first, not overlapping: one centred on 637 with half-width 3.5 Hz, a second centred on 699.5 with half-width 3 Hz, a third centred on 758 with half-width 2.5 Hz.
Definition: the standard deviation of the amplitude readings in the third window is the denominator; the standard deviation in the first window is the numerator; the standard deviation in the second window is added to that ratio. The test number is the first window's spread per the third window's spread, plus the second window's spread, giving 0.74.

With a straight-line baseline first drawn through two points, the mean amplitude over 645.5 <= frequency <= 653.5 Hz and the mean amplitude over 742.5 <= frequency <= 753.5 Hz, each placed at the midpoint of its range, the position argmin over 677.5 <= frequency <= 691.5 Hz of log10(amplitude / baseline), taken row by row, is 678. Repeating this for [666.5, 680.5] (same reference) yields 671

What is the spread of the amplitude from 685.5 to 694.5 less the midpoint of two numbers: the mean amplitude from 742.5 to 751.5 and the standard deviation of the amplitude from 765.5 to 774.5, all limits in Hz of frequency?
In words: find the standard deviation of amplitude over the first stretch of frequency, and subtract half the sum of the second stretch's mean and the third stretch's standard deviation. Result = -2.6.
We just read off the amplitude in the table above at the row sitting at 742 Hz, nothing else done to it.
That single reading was 6.2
